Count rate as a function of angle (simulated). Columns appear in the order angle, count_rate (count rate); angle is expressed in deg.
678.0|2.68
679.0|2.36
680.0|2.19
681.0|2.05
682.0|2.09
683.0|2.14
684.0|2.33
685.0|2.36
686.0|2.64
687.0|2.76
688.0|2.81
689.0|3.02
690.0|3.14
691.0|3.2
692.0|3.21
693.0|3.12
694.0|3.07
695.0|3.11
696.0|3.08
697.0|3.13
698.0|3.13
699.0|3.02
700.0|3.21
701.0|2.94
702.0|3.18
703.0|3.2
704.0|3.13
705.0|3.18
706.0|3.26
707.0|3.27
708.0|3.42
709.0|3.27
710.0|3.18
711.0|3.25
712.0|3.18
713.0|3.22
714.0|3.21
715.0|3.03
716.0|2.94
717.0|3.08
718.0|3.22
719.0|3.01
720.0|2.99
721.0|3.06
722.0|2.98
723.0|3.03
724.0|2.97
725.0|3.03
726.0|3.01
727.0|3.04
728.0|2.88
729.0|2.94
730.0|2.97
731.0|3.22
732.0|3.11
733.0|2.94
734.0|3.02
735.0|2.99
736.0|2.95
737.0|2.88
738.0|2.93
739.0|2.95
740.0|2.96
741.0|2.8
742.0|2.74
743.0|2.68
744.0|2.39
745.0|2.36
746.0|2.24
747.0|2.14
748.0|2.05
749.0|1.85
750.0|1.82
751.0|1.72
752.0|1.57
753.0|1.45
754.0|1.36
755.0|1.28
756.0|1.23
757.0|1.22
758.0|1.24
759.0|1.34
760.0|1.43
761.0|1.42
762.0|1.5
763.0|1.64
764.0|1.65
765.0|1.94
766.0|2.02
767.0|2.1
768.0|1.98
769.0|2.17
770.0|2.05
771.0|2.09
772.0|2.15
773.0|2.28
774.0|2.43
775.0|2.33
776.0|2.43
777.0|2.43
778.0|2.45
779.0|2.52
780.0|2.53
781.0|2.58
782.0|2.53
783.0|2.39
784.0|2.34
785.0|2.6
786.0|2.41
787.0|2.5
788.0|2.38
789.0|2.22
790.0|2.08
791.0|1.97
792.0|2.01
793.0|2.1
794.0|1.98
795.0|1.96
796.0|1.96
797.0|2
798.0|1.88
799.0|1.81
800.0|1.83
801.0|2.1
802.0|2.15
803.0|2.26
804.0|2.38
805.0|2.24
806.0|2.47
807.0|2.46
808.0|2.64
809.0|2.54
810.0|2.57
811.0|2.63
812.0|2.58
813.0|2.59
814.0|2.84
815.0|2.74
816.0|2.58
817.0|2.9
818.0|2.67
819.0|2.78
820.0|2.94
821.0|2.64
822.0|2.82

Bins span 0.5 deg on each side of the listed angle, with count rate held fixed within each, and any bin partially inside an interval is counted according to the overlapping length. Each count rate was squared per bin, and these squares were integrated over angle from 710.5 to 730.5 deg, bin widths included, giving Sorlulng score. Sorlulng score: 187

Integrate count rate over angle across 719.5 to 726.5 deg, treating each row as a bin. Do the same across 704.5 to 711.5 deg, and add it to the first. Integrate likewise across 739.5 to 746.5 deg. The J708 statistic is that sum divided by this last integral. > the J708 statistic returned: 2.42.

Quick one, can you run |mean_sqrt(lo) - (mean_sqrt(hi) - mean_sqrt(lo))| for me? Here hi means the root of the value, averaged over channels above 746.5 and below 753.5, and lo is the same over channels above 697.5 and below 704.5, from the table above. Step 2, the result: 2.2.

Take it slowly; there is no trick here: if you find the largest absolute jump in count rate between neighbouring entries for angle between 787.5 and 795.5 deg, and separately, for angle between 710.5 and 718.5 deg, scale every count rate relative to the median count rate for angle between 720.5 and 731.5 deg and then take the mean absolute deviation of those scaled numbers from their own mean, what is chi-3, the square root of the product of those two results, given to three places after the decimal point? 0.070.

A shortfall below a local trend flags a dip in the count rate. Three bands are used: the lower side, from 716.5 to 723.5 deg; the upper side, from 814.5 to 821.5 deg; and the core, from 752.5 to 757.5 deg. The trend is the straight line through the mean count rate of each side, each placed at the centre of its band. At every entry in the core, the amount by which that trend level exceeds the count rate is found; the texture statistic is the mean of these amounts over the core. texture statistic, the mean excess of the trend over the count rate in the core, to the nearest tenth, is 1.6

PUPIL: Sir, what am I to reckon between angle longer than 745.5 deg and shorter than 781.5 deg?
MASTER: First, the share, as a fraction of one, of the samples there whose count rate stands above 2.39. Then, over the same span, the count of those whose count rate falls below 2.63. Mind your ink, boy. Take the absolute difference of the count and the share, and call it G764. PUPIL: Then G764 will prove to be 36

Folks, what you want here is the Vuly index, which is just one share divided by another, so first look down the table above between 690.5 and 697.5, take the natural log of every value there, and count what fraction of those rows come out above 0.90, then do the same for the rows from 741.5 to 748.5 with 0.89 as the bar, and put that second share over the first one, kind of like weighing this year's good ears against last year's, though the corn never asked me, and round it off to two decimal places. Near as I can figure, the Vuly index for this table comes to 0.29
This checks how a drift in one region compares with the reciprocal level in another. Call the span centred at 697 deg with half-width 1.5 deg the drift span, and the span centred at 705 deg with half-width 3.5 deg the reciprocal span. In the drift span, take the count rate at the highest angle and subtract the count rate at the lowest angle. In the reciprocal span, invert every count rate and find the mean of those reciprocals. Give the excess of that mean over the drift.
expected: 0.26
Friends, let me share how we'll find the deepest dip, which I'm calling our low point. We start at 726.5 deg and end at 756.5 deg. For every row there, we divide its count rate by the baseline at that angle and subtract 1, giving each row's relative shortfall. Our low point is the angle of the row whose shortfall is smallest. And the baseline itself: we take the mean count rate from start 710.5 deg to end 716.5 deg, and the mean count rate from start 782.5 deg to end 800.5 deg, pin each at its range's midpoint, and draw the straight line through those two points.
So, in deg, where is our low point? 756.0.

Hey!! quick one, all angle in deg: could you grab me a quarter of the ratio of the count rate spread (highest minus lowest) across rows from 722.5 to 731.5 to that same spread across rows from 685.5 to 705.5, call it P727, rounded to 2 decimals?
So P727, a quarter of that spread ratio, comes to 0.15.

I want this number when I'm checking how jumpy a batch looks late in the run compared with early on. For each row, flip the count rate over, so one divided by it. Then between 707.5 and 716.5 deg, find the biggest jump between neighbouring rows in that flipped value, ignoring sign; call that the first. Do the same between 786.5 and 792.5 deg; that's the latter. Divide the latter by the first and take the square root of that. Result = 1.28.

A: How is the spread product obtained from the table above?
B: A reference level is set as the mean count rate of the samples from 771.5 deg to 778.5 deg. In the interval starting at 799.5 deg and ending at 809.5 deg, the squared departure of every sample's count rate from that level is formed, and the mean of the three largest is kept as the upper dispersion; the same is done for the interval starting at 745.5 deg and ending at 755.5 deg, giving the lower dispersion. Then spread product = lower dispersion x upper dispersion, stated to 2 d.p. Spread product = 0.14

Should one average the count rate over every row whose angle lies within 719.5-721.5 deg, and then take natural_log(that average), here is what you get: 1.11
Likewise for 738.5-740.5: 1.08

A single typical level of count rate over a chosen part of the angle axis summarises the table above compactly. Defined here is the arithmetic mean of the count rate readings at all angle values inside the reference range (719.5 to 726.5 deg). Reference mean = 3.0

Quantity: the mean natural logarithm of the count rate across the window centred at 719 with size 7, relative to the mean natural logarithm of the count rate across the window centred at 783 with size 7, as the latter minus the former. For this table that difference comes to -0.20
